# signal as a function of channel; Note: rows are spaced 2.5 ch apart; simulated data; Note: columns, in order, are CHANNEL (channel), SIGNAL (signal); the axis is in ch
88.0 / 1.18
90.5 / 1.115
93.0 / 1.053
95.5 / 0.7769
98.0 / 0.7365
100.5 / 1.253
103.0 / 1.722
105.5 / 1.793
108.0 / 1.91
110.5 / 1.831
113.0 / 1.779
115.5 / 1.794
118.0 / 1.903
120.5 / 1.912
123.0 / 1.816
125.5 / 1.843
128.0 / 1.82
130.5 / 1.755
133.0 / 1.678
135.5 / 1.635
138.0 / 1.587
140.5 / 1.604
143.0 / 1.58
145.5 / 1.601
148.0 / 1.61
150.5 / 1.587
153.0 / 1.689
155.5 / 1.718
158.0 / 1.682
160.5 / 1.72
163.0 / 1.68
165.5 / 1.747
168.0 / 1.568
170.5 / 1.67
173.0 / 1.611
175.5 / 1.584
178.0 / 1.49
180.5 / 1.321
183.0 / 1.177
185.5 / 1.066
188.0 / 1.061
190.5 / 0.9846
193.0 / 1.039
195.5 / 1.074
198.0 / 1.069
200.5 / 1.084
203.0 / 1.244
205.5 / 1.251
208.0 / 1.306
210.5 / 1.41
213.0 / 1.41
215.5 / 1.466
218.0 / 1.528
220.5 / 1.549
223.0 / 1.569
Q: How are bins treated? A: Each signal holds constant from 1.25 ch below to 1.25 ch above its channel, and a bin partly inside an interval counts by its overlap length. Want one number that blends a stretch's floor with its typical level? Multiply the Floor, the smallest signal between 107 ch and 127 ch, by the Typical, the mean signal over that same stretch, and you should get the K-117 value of 3.3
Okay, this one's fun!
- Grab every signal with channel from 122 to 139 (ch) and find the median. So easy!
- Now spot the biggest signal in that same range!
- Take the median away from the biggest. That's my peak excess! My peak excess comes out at 0.088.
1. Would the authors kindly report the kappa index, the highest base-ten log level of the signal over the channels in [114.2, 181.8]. 0.281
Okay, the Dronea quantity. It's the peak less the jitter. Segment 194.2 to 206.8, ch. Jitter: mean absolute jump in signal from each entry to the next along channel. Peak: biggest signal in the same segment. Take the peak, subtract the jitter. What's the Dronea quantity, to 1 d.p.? 1.2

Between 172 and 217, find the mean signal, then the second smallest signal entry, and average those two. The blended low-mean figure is 1.1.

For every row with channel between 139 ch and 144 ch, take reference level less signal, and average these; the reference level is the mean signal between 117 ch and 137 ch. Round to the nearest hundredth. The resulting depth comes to 0.20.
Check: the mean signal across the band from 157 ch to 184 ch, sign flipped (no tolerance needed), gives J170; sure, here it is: -1.57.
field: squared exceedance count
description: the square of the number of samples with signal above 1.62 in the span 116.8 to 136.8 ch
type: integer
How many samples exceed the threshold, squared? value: 64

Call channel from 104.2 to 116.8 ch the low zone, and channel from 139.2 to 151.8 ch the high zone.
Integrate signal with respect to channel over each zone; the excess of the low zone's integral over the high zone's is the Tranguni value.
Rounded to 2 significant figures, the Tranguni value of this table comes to 2.8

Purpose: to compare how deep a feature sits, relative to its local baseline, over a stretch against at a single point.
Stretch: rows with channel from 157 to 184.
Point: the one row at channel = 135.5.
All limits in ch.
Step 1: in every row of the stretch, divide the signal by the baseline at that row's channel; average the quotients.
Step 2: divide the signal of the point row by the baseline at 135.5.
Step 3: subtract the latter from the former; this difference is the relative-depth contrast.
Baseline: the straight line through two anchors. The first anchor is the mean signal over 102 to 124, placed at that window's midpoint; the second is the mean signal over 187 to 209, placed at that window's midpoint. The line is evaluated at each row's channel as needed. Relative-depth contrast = 0.16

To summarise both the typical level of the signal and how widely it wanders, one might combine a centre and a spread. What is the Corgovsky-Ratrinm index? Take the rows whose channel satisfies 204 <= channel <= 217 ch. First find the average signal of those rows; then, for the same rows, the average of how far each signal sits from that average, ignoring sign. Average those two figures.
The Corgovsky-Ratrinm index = 0.72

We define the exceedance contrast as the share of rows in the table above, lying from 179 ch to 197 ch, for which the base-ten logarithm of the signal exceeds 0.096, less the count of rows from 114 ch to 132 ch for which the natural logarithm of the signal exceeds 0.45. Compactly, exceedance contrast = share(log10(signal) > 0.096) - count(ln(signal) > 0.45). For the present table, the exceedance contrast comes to -6.9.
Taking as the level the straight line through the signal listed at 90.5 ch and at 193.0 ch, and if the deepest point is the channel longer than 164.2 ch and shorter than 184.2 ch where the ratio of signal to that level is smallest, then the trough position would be 183.0 ch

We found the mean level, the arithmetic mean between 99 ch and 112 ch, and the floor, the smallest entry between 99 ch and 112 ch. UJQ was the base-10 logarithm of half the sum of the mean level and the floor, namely 0.17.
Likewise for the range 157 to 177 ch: 0.21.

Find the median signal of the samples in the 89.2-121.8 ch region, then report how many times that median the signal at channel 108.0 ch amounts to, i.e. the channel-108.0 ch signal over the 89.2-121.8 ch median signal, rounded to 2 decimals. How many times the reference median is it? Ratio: 1.07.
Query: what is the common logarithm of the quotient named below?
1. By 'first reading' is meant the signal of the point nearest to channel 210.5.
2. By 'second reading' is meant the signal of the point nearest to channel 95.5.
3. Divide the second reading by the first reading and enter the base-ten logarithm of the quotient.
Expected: -0.26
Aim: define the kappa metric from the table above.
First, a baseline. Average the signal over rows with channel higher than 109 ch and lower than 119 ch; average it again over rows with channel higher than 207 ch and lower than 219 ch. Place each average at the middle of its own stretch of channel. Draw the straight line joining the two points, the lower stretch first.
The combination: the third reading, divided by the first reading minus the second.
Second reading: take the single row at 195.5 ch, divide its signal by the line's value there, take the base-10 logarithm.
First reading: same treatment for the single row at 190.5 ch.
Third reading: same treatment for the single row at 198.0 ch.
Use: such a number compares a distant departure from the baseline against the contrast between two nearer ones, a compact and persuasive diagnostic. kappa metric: 3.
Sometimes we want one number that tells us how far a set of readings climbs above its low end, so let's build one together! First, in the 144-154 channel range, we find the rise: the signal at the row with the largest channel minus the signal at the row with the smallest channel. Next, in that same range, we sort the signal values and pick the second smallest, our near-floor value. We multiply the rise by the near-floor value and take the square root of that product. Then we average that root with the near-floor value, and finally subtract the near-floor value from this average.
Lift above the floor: -0.61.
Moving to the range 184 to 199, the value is -0.49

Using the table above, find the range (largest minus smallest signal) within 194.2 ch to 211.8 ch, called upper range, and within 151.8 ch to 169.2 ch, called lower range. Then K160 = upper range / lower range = 1.9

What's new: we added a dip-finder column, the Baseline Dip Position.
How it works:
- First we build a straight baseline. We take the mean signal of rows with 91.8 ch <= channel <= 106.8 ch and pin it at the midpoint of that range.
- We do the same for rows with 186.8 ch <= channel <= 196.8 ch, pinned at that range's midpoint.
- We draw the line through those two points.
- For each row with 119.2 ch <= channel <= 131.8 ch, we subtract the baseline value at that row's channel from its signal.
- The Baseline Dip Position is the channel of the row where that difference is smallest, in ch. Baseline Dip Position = 130.5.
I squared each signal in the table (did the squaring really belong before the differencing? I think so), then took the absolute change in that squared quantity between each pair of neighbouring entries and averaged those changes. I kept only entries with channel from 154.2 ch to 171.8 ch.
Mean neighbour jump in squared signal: 0.26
